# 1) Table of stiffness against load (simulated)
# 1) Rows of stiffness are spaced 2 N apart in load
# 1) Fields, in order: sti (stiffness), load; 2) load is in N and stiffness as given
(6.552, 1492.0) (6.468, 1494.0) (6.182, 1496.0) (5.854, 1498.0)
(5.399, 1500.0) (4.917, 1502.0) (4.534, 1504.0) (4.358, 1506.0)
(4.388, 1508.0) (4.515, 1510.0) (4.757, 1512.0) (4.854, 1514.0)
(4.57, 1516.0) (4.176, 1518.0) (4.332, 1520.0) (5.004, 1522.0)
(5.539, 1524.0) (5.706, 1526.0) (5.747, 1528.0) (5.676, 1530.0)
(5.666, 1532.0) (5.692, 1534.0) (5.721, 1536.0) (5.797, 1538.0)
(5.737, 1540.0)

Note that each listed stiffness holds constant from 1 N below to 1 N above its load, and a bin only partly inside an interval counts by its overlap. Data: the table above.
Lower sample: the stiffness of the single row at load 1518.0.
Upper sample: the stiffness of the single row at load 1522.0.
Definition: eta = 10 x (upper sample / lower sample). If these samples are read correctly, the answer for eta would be 12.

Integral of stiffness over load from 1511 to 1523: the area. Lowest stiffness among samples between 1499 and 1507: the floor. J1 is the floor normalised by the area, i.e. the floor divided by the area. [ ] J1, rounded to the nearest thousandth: 0.079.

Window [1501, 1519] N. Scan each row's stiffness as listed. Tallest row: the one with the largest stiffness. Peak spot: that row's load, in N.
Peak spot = 1502.0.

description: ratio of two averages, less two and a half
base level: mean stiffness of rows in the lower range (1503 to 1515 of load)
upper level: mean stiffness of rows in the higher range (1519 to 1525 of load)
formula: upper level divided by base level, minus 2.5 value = -1.4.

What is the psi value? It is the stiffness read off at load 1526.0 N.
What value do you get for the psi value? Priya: 5.706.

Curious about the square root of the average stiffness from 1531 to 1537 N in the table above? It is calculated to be 2.39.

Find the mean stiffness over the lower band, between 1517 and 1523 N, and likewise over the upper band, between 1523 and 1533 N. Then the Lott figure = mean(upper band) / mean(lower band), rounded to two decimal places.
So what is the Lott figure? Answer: 1.26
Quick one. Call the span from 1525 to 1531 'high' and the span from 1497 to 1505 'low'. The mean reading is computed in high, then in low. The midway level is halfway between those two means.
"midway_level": 5.44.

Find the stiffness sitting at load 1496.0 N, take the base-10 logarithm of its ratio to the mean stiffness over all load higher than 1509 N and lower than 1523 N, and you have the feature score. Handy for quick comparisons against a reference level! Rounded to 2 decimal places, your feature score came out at 0.13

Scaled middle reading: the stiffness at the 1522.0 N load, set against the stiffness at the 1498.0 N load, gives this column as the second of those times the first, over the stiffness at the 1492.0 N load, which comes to 4.5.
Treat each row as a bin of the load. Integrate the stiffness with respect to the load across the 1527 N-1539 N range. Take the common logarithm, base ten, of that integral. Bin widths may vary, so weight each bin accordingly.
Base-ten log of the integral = 1.84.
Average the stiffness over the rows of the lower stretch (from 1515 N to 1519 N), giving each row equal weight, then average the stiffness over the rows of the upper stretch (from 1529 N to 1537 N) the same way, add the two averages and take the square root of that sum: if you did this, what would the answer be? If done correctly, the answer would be 3.17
